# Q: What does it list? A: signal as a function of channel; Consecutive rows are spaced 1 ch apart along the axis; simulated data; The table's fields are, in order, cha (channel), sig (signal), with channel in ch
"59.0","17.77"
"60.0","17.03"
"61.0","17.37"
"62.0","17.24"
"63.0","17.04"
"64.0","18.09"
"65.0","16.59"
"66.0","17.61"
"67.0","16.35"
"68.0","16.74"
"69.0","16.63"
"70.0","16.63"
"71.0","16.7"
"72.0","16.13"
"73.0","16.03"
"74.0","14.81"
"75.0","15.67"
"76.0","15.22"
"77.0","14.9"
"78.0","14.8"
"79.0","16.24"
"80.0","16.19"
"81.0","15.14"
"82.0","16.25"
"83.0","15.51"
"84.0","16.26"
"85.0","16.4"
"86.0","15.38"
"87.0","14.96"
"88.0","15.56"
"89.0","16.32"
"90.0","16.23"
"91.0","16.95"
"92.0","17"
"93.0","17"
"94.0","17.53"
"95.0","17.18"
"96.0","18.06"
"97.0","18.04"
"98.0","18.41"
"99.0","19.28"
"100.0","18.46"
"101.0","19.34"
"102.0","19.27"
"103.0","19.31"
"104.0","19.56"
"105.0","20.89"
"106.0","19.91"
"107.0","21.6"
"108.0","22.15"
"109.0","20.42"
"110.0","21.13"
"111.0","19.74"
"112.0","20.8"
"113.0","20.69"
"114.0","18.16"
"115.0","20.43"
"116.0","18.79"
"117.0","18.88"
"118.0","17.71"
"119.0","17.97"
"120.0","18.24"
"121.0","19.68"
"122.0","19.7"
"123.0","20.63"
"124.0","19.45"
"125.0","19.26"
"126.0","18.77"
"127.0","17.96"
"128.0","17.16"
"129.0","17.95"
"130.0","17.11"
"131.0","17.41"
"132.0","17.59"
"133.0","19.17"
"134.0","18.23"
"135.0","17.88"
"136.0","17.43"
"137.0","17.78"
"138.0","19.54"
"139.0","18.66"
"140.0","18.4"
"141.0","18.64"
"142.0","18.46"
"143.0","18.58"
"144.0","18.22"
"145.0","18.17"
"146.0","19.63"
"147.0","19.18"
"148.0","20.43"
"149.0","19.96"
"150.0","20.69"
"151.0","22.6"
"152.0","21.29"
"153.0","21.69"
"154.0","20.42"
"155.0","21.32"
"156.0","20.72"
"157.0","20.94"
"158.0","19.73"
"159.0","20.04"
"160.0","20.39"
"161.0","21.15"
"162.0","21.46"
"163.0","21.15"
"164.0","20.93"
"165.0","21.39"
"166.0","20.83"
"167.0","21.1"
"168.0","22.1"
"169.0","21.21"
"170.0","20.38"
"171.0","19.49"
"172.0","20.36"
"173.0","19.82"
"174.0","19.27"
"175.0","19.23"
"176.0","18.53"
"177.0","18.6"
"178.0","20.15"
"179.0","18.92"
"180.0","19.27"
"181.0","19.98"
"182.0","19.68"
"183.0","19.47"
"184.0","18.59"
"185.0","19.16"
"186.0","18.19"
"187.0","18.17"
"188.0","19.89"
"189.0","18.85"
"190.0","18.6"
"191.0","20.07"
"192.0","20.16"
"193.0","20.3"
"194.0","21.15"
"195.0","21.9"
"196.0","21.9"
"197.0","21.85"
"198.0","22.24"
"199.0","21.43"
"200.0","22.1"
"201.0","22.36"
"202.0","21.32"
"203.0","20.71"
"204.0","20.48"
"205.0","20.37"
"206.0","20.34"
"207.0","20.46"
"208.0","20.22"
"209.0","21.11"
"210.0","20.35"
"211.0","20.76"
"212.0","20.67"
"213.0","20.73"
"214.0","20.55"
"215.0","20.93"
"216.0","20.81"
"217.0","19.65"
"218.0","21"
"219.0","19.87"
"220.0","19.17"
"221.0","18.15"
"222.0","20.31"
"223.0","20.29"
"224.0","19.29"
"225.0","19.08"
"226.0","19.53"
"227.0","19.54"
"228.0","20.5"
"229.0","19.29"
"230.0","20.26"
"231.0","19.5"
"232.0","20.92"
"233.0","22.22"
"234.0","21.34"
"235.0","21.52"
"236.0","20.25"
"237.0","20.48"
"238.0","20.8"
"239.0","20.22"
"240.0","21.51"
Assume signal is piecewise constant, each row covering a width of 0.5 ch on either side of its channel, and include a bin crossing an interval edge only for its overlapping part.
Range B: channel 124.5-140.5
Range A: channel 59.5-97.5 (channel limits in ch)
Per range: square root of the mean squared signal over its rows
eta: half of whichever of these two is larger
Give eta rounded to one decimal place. 9.1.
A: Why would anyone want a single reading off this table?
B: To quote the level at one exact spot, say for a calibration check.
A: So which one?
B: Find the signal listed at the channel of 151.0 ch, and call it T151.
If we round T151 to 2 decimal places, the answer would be 22.60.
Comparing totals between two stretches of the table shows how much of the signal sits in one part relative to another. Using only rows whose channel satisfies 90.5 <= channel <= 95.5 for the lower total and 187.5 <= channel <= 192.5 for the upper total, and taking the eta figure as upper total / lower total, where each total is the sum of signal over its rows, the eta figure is 1.14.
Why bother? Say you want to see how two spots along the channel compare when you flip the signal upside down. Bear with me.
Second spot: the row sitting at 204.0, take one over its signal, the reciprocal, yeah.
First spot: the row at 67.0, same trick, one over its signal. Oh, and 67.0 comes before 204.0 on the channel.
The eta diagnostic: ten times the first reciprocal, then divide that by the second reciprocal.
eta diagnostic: 12.5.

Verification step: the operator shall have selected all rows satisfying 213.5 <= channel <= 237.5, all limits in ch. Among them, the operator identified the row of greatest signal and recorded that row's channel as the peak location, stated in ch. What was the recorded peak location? 233.0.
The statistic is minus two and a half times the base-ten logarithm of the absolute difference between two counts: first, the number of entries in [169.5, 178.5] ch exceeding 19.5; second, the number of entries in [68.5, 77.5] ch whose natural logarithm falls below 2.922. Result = -1.7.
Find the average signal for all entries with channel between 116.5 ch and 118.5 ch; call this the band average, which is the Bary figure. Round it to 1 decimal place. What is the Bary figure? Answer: 18.3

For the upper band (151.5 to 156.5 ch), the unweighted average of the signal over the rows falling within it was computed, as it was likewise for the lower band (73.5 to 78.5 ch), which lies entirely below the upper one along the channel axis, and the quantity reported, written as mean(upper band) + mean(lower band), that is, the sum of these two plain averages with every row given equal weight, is 36.2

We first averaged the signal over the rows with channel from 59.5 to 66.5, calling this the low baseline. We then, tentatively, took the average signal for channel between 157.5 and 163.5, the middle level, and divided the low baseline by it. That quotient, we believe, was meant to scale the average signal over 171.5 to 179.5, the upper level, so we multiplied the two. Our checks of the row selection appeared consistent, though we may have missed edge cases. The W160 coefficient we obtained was 16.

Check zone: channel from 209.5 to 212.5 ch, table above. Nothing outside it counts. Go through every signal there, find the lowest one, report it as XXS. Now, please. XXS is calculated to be 20.35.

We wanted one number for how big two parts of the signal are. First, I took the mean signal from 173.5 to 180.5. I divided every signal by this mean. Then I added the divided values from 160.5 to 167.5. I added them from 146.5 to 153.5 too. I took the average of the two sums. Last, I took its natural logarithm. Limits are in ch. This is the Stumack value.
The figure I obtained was 2.04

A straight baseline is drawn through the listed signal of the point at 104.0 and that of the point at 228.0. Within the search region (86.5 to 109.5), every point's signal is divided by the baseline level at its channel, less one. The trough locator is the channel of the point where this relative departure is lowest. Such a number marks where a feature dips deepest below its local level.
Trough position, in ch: 87.0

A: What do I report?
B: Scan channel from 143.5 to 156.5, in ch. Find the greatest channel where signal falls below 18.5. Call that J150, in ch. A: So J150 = 145.0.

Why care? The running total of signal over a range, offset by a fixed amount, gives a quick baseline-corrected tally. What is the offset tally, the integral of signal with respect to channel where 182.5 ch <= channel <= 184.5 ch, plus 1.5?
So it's 40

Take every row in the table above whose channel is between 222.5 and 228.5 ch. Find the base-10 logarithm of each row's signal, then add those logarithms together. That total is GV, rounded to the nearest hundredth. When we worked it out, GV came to 7.77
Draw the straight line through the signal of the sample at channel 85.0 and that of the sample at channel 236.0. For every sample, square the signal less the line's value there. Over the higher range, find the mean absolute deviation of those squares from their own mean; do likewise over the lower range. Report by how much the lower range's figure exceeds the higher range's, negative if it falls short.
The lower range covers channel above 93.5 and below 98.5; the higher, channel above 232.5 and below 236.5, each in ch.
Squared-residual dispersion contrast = 0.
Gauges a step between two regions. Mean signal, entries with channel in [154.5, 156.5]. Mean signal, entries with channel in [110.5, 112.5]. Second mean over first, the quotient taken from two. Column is 1.04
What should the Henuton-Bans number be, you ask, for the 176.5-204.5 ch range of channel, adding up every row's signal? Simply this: 565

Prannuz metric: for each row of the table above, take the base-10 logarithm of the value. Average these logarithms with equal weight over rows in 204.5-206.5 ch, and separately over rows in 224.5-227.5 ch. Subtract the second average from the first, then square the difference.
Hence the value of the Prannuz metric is 0.000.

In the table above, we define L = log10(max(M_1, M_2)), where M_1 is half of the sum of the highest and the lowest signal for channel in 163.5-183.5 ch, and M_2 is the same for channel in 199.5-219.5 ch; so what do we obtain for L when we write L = 1.32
